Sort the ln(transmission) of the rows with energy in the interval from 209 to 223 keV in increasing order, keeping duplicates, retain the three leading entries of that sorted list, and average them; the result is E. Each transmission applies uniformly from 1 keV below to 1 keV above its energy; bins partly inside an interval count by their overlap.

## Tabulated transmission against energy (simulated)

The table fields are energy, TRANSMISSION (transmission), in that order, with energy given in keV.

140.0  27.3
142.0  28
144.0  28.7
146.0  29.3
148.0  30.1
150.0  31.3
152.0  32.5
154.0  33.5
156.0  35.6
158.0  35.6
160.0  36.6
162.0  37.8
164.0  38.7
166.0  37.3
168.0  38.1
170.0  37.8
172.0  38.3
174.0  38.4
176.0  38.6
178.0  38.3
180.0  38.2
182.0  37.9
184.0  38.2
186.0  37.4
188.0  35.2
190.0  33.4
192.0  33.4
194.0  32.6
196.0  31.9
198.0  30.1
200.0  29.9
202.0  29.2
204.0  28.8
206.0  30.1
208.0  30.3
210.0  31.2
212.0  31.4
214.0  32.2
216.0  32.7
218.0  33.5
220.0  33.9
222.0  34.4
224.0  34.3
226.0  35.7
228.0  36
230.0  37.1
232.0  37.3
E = 3.45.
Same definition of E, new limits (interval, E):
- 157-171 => 3.60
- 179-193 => 3.53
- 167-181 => 3.64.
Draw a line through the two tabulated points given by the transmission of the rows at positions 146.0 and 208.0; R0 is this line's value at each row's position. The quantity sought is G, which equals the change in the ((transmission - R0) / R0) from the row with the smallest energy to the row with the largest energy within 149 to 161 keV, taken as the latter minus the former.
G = 0.17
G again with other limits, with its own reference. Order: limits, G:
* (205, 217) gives 0.08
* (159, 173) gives 0.05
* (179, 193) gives -0.17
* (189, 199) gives -0.11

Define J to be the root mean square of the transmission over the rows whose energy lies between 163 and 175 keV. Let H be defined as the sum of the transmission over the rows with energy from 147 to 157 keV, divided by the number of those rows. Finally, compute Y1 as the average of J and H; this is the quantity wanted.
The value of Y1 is 35.4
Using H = 33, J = 38.1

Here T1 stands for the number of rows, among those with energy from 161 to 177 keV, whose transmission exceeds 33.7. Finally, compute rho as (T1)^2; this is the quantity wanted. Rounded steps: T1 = 8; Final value 64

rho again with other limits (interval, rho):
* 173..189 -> 64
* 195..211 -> 0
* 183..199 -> 9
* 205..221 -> 1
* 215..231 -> 36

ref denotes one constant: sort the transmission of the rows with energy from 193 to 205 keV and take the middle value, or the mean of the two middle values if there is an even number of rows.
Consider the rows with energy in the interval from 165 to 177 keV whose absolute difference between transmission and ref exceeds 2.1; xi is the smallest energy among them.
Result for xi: 166.0 keV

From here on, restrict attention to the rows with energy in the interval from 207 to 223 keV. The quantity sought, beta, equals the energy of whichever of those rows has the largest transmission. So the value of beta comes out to 222.0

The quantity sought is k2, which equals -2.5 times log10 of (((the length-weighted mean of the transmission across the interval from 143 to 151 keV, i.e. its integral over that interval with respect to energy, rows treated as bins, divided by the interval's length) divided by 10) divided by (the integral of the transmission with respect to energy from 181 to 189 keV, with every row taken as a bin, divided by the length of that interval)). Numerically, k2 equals 2.74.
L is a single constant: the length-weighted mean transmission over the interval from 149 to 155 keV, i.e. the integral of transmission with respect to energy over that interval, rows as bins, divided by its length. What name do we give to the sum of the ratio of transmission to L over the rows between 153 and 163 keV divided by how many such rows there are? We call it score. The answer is 1.10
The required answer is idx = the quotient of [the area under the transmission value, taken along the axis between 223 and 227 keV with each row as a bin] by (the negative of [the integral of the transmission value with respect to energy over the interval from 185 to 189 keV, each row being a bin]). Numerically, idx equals -0.96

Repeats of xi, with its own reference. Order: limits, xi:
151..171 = 152.0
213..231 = 214.0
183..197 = 184.0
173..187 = 174.0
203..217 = 214.0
